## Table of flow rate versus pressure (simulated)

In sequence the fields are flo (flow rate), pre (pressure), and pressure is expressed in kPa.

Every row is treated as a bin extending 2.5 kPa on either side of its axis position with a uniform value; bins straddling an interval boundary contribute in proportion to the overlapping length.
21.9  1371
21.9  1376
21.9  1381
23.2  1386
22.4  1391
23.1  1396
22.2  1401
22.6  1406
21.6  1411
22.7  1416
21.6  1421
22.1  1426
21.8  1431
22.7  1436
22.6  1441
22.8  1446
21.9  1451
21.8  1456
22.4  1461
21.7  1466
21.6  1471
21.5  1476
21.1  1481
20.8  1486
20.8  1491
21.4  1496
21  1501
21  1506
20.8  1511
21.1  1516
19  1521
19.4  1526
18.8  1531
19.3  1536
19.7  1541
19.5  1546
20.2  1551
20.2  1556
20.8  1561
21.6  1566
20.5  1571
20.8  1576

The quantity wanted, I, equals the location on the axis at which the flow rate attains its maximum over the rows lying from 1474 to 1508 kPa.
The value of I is 1476 kPa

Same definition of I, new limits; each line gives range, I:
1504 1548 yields 1516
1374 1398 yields 1386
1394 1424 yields 1396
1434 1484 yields 1446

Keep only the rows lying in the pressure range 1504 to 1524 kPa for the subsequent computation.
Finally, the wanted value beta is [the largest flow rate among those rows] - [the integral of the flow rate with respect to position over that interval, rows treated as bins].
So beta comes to -388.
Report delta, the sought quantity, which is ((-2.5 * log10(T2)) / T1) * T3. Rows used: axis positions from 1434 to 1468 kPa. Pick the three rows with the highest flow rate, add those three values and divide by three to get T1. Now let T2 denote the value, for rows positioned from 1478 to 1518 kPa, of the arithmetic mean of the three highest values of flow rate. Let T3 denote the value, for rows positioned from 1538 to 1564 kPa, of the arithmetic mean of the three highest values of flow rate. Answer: -3.0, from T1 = 22.7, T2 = 21.2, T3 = 20.4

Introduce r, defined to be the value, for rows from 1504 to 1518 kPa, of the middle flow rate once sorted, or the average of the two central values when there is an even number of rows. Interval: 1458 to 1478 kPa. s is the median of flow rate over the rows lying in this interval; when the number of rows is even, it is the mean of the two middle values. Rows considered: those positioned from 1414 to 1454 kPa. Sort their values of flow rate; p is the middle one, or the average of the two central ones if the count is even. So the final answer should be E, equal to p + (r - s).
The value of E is 21.7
